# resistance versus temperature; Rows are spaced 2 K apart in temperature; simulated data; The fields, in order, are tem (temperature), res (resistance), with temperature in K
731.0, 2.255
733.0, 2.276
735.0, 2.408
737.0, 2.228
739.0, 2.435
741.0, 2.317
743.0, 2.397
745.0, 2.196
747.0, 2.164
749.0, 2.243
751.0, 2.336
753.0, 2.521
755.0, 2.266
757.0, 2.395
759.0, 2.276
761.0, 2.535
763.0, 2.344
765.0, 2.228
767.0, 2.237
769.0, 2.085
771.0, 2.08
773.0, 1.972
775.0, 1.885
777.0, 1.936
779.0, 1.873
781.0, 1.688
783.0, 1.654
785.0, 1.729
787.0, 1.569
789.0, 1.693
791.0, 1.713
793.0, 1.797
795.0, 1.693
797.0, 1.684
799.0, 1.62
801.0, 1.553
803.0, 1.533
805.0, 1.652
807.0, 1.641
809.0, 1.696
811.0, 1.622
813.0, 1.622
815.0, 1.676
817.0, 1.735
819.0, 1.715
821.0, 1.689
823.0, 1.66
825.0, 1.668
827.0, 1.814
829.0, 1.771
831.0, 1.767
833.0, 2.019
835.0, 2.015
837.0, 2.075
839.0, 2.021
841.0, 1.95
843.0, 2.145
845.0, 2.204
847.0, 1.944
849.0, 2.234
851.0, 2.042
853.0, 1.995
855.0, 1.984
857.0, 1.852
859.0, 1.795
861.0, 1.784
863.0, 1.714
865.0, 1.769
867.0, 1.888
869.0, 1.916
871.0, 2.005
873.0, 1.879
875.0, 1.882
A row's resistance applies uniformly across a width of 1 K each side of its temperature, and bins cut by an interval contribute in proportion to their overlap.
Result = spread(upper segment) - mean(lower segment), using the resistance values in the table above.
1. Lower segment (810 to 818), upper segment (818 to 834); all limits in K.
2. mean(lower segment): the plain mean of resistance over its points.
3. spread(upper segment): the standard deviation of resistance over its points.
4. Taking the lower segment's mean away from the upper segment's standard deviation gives -1.55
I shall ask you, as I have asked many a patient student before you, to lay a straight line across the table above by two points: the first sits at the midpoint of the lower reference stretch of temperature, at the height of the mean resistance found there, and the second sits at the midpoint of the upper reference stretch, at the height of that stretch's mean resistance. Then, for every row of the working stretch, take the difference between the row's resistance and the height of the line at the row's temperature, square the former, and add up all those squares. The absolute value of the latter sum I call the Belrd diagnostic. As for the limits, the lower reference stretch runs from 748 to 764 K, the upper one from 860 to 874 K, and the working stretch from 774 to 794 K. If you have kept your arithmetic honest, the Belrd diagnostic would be 2.4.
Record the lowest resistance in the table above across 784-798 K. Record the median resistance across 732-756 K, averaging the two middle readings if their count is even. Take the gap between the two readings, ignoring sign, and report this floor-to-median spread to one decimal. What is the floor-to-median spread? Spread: 0.7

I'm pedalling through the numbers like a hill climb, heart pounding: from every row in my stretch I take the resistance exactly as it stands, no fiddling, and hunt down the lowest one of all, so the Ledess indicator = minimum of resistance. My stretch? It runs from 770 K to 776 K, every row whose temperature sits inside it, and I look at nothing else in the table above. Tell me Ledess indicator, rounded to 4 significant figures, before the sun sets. 1.885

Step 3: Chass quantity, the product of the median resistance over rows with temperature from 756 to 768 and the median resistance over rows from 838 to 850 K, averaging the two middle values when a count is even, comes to 4.81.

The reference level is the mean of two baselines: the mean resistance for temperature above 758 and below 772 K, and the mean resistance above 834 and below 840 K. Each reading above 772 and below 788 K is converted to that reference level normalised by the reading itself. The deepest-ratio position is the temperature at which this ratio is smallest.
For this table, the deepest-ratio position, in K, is 773.0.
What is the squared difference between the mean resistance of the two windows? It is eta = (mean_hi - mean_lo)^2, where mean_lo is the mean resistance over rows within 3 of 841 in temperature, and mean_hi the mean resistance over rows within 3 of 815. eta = 0.13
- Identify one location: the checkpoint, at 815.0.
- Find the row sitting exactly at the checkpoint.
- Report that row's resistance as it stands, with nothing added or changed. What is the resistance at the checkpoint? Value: 1.676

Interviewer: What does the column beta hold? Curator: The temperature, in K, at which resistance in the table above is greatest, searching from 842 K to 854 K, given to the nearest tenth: 849.0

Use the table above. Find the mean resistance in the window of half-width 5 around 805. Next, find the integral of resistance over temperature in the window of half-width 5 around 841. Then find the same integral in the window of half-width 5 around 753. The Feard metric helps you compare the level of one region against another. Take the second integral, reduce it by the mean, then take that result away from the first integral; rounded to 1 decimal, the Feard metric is -1.1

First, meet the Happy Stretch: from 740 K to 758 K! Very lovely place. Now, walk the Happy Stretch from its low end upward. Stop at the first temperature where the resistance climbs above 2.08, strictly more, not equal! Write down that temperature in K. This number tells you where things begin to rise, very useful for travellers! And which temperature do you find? 741.0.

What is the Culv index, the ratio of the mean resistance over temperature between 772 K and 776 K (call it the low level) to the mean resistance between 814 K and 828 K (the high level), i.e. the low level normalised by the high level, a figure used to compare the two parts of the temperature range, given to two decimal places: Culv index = 1.13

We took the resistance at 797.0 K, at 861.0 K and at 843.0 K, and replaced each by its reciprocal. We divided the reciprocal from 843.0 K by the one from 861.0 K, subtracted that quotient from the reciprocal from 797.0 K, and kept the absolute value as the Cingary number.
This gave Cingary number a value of 0.24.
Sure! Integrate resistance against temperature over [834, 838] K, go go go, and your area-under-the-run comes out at 8.2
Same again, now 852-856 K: 8.0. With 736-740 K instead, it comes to 9.3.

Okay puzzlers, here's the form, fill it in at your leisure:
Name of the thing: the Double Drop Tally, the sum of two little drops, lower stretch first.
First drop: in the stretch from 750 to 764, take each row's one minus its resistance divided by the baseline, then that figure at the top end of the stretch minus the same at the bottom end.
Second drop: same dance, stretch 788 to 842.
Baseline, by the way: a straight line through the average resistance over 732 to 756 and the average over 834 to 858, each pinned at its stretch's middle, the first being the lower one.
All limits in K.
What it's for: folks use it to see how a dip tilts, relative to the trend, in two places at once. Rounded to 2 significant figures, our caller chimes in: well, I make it -0.20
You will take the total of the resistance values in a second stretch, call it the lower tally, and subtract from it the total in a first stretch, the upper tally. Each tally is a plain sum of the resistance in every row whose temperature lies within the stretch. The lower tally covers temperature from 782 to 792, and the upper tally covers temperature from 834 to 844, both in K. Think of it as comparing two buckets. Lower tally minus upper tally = -1.8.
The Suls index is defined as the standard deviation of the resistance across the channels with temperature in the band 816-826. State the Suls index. 0.03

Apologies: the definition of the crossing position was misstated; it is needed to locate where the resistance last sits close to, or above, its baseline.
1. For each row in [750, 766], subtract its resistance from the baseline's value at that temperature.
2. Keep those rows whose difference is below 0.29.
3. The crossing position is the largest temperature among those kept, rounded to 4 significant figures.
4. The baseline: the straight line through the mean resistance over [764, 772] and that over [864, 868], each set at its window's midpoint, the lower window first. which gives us 765.0 K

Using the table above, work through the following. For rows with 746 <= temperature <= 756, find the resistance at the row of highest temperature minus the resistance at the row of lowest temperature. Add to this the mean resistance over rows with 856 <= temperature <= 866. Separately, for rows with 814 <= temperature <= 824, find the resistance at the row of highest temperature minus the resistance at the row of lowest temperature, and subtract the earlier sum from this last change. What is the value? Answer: -1.90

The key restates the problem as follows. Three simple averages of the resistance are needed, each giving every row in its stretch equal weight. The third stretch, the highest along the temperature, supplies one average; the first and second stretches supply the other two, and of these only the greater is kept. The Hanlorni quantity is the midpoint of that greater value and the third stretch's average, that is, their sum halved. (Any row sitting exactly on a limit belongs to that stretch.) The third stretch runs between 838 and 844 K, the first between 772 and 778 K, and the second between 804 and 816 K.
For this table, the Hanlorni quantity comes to 1.98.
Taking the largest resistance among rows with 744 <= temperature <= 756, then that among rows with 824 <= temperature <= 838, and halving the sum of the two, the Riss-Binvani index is 2.298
